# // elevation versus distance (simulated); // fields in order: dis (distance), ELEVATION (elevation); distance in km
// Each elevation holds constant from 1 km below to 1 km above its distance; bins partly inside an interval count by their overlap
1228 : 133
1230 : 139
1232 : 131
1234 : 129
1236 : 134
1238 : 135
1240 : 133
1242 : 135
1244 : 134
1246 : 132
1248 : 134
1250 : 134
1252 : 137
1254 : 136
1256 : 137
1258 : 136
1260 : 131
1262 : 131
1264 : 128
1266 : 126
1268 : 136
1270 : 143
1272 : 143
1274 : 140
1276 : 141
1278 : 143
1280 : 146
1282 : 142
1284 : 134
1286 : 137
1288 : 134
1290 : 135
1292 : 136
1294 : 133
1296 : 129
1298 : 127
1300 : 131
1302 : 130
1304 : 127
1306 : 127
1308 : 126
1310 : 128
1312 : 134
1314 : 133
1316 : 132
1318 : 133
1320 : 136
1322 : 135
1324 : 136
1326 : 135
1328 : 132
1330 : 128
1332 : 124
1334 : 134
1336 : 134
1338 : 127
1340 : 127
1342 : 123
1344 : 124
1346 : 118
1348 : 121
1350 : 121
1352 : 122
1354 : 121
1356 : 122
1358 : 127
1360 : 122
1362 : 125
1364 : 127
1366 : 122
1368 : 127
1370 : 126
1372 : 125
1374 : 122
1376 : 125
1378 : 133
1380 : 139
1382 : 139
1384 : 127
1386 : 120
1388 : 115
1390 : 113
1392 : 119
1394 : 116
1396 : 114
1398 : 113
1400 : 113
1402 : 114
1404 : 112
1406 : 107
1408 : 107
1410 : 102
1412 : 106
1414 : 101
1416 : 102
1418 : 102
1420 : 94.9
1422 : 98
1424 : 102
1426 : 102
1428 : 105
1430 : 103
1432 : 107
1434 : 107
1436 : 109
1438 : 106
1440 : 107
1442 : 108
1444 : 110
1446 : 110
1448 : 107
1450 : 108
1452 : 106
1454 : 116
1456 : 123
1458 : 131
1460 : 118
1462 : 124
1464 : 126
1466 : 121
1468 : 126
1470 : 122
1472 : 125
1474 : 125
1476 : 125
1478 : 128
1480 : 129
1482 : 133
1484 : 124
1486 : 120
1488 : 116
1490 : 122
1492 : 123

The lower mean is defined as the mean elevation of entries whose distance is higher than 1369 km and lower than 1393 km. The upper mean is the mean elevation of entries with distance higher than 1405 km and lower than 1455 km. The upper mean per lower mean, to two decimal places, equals 0.84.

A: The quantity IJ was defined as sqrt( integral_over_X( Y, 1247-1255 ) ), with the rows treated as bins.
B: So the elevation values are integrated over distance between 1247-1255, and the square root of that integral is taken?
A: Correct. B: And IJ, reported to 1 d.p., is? 32.9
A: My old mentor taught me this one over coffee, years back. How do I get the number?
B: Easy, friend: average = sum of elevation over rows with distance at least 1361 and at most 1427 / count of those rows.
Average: 115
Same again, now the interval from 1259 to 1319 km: 134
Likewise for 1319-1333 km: 132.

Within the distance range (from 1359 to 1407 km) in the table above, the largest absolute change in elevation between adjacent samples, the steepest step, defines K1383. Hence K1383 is 12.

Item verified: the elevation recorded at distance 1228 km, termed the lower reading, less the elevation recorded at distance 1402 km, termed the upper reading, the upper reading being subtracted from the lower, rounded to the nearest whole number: 19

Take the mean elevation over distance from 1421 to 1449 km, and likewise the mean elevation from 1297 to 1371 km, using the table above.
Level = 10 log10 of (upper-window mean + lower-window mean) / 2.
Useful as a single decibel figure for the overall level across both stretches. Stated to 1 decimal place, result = 20.7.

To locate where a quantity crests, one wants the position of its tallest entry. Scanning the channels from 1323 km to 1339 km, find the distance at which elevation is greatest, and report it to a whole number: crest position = 1324 km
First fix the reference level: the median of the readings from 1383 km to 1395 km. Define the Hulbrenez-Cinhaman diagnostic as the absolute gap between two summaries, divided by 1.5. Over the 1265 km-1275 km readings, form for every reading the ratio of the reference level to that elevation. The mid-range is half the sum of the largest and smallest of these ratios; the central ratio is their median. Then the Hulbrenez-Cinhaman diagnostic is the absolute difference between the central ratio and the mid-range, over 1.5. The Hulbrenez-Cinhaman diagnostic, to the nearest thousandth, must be 0.025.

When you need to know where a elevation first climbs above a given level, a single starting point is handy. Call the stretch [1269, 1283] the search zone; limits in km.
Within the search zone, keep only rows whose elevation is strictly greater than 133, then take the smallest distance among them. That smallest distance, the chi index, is 1270 km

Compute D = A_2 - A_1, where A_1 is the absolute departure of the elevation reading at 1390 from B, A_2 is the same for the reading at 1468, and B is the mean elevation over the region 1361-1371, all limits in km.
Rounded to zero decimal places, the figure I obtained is -12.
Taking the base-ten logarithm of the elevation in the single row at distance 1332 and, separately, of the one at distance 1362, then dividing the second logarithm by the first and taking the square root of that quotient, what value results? 1.001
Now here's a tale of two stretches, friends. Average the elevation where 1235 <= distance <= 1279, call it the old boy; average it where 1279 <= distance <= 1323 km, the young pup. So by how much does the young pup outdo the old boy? -2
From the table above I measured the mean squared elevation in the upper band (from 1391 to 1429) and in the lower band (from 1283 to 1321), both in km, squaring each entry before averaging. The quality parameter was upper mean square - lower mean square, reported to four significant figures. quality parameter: -5895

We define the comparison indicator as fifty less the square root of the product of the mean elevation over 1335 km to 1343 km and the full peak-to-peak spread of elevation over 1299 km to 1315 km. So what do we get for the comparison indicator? 18.0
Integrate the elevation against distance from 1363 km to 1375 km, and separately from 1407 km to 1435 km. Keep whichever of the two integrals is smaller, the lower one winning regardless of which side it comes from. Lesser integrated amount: 1498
